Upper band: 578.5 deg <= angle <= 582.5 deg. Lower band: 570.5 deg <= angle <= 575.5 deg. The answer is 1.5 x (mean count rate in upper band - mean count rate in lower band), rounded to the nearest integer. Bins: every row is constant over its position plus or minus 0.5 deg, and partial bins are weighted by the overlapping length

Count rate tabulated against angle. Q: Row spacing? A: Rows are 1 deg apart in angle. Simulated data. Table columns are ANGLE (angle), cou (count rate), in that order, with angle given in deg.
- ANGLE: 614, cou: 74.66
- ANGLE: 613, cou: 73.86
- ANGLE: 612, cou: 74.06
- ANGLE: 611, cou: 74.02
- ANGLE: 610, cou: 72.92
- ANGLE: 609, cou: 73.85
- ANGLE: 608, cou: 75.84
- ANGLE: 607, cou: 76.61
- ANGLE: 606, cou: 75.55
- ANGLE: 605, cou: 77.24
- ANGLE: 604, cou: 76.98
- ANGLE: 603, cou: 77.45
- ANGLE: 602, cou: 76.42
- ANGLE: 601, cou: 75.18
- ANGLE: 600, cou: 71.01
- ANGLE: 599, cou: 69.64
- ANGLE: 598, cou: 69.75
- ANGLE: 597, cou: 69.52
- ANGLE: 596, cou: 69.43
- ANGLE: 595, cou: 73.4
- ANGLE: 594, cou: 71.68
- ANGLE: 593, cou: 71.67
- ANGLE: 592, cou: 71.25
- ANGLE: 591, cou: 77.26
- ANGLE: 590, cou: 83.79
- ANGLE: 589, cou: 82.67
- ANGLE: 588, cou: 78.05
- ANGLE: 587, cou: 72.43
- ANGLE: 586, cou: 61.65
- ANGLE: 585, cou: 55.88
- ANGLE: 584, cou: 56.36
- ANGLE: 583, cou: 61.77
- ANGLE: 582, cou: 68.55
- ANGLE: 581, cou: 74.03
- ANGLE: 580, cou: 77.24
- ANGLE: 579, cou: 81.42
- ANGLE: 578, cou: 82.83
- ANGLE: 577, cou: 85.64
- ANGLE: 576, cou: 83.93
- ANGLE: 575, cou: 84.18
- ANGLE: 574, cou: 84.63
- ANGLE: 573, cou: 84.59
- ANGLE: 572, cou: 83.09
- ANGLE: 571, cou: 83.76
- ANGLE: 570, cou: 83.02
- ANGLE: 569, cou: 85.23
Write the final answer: -13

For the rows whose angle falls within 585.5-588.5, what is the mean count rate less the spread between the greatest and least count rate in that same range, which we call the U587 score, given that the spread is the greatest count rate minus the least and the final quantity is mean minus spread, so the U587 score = 54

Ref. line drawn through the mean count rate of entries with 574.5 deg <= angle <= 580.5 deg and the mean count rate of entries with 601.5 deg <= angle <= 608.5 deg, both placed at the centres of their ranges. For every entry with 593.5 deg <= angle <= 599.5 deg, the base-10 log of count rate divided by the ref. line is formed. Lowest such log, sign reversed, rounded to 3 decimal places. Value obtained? 0.054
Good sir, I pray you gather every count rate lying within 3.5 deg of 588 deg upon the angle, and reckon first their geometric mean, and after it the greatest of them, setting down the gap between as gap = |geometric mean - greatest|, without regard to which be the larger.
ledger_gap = 11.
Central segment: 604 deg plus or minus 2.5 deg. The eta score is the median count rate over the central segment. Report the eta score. 77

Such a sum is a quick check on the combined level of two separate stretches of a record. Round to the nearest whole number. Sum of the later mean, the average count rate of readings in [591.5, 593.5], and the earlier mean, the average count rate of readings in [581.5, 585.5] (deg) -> 132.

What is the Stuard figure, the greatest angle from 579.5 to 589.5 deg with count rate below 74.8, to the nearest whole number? 587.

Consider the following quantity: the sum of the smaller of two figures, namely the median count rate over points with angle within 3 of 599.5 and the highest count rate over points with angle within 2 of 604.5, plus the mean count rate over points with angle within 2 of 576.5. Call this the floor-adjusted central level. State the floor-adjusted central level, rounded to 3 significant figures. 155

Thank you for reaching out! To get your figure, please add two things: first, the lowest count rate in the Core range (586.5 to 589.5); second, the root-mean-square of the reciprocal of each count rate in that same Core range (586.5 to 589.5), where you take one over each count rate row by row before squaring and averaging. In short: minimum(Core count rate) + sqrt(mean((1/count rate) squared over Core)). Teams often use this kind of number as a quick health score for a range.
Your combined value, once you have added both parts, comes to 72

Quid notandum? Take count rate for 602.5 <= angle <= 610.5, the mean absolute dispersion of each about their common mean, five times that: 6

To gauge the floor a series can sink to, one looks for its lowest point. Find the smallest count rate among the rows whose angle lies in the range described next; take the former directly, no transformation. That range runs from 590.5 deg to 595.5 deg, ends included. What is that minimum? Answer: 71.25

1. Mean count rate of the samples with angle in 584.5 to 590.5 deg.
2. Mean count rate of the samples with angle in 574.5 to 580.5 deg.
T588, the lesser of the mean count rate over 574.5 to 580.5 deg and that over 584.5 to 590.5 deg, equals 72.4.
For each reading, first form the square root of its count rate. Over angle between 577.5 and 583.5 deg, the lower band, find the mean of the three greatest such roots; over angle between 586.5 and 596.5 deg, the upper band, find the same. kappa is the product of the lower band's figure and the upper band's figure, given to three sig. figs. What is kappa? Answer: 81.0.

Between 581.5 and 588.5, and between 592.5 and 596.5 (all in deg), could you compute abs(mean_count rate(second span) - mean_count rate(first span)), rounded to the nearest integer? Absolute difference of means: 7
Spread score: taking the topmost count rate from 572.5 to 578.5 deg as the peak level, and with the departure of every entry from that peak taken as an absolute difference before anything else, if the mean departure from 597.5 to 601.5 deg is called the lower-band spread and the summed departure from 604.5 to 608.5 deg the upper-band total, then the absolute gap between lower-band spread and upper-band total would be 23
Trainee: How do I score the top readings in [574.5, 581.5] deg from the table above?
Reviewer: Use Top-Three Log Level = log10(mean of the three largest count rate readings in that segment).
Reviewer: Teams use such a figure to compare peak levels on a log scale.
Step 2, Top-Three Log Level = 1.93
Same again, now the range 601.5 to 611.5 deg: 1.89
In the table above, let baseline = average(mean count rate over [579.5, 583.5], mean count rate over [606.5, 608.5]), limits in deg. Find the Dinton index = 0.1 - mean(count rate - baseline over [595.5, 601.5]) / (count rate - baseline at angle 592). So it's -1.1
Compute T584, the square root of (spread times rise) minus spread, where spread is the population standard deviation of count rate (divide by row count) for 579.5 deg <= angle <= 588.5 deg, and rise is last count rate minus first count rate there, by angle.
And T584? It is -5.6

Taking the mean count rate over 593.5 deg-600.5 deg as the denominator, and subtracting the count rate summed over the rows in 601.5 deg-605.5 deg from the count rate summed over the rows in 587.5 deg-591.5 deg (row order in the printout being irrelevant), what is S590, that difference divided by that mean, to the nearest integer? 0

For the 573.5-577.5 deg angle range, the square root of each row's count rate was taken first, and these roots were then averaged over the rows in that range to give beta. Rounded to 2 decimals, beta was 9.20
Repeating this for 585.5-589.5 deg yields 8.57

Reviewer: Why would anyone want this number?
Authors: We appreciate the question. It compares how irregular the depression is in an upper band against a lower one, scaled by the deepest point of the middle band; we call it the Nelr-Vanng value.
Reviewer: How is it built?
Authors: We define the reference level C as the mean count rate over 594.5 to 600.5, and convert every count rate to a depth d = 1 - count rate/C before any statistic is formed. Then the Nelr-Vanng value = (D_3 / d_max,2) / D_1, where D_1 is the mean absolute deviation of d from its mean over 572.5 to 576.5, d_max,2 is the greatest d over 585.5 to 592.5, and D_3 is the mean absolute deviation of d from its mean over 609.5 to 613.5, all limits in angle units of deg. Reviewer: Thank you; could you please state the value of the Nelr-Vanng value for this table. 11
